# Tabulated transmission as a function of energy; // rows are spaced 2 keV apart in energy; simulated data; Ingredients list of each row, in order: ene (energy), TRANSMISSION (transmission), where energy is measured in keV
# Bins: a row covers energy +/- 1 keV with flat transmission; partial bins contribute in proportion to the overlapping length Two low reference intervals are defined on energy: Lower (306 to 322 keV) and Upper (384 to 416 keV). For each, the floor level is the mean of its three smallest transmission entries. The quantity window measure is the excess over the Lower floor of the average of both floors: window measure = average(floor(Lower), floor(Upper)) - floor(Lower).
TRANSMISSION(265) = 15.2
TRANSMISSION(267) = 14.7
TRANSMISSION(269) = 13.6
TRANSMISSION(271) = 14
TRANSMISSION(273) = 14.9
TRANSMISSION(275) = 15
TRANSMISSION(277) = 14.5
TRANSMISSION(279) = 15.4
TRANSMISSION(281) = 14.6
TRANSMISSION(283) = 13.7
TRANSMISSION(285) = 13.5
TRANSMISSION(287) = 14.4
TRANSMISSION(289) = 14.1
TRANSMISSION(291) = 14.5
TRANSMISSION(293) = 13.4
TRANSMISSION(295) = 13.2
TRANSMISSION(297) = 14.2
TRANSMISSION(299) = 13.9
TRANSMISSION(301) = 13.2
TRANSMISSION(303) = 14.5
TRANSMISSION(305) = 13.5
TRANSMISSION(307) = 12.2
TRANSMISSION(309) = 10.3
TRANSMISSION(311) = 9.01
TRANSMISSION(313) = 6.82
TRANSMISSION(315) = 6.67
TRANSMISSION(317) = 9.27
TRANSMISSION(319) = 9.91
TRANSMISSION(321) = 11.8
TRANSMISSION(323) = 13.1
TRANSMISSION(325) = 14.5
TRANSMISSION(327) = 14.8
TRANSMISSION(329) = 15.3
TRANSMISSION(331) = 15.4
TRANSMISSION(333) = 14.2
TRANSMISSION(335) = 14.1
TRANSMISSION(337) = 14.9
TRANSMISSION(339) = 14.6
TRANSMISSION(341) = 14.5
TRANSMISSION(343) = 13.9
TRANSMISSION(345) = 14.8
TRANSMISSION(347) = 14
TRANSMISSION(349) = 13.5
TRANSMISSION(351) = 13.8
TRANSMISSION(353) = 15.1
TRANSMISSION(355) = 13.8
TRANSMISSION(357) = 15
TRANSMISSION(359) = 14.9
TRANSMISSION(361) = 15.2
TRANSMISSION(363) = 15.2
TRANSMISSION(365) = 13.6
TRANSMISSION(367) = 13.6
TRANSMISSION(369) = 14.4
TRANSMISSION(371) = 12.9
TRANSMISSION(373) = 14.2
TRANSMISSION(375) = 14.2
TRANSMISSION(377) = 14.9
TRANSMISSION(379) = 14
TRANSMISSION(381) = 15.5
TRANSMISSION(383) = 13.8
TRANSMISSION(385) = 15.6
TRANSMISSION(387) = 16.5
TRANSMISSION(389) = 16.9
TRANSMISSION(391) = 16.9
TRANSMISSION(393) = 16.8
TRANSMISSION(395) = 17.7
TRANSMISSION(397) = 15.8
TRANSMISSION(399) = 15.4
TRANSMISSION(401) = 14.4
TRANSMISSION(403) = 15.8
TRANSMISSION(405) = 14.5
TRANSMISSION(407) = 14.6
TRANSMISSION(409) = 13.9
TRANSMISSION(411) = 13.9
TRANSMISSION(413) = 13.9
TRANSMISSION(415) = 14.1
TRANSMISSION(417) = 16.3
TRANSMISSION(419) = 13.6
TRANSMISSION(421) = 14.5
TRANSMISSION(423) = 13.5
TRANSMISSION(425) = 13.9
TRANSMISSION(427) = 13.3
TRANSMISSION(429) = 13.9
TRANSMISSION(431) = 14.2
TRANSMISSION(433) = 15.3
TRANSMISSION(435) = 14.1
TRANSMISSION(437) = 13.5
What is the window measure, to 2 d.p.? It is 3.20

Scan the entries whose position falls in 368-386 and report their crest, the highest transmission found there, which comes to 15.6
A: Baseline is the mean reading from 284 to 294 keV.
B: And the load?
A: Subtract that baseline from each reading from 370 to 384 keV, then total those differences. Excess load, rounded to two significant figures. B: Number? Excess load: 1.6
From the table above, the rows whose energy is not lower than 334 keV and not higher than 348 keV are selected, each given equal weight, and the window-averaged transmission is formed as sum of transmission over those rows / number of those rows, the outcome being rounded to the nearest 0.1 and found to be 14.4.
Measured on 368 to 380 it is 14.1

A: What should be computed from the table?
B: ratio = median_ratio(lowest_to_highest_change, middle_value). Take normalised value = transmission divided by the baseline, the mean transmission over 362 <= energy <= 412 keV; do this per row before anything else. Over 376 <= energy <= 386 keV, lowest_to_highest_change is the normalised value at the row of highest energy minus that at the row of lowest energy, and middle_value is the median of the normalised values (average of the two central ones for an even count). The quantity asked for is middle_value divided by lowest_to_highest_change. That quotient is 21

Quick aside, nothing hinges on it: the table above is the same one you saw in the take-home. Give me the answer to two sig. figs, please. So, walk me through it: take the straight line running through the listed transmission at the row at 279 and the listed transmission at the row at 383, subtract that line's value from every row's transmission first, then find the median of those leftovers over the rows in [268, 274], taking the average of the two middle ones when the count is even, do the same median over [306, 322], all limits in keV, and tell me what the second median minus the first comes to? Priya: -3.7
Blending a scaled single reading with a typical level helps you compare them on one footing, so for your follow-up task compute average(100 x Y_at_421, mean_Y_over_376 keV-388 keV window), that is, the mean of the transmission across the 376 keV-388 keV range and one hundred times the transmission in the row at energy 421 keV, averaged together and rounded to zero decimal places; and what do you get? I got 733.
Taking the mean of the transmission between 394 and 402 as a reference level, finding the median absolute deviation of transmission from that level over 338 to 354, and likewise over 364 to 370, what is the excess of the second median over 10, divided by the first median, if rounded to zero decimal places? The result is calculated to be -5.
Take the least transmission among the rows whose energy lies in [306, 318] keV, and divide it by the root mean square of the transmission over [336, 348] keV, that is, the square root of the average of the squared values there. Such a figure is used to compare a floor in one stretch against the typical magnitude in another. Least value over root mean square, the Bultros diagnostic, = 0.46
